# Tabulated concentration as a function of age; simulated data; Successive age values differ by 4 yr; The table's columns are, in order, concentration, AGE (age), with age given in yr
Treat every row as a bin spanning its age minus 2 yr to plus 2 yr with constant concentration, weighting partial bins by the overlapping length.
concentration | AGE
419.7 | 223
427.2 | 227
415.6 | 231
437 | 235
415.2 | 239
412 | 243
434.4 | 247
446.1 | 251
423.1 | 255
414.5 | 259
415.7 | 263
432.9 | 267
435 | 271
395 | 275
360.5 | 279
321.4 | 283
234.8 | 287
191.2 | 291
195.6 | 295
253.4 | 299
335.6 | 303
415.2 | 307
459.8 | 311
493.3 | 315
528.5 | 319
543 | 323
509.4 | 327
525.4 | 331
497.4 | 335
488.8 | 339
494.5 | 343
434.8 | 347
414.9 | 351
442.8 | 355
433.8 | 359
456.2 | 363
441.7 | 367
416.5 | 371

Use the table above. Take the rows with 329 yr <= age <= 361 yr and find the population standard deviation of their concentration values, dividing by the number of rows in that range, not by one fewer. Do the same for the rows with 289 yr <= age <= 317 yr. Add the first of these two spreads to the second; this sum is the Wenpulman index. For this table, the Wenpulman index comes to 153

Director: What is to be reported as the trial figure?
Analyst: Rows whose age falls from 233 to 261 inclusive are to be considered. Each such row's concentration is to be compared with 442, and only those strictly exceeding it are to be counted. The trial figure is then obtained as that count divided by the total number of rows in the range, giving 0.14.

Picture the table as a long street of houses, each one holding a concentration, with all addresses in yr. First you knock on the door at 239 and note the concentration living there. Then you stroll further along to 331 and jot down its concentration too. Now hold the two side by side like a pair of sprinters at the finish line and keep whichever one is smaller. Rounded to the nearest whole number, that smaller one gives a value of 415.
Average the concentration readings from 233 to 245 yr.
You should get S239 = 421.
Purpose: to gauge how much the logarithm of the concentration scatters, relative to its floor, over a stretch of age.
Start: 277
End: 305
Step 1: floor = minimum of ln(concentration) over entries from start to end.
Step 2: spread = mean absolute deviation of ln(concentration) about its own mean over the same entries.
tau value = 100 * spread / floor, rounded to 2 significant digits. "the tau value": 4.1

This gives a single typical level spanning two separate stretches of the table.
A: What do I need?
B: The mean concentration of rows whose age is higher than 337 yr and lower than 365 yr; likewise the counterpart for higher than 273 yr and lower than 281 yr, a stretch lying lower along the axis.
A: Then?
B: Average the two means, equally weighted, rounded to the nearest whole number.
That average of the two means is 415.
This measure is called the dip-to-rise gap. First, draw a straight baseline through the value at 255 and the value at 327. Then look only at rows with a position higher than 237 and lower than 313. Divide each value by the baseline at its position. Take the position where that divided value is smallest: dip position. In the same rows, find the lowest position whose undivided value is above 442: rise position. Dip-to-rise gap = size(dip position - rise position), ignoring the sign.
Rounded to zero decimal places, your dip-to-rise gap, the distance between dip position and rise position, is 40 yr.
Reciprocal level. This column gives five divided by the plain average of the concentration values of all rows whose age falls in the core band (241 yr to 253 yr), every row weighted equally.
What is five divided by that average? 0.0116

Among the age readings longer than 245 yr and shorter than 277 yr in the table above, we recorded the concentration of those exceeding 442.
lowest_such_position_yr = 251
